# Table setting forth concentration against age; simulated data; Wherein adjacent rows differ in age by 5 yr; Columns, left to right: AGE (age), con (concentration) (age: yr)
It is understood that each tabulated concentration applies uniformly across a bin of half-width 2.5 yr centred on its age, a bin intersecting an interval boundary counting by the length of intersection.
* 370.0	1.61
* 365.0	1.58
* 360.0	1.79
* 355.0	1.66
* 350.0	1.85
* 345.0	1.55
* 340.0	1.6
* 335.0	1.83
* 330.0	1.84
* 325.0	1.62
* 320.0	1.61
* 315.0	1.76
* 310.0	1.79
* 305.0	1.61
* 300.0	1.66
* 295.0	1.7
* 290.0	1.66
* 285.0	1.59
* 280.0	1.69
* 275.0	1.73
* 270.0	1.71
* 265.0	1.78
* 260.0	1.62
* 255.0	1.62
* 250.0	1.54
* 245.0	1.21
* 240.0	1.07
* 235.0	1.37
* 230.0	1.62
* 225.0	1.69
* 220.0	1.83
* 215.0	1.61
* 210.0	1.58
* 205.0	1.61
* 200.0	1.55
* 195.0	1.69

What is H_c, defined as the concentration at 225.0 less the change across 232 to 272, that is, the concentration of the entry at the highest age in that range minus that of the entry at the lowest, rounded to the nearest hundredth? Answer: 1.35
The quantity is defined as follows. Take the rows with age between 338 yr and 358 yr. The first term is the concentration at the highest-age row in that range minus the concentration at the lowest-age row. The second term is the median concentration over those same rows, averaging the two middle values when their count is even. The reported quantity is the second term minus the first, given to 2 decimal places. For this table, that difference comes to 1.57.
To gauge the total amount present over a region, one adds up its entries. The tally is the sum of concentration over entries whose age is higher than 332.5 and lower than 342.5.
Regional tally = 3.43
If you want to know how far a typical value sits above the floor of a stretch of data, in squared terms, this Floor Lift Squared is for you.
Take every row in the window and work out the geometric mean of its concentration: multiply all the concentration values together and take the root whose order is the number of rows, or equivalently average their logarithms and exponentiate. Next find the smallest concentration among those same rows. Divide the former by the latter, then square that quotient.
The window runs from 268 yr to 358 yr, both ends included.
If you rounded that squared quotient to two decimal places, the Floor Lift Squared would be 1.19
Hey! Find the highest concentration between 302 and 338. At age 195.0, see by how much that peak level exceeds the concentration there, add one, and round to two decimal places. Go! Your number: 1.15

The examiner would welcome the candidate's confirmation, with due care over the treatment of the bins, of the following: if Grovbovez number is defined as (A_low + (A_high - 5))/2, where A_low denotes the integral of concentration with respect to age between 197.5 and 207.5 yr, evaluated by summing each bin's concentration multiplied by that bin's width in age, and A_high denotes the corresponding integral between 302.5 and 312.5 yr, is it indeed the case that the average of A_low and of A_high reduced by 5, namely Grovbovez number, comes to 13.9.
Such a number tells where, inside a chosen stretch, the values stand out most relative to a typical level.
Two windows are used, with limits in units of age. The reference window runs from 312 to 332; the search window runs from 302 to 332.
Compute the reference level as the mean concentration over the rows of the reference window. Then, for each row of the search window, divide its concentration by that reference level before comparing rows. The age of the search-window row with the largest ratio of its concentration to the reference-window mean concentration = 330.0 yr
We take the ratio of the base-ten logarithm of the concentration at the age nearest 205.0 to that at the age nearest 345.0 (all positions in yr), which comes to 1.09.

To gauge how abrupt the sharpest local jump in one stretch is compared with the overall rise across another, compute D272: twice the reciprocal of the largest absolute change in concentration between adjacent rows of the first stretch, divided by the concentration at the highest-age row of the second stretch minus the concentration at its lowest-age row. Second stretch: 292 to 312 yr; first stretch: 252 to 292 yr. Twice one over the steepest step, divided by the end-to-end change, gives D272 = 139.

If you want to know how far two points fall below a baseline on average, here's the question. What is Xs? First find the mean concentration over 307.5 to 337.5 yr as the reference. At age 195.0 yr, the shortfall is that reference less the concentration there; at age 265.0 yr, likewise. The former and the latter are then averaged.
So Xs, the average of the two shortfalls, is 0.01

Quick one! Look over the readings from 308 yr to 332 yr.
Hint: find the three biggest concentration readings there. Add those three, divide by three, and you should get 1.80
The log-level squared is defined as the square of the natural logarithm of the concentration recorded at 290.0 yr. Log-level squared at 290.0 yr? 0.257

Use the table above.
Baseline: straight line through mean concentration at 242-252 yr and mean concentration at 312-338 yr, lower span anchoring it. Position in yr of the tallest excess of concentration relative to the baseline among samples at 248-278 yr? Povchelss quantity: 265.0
